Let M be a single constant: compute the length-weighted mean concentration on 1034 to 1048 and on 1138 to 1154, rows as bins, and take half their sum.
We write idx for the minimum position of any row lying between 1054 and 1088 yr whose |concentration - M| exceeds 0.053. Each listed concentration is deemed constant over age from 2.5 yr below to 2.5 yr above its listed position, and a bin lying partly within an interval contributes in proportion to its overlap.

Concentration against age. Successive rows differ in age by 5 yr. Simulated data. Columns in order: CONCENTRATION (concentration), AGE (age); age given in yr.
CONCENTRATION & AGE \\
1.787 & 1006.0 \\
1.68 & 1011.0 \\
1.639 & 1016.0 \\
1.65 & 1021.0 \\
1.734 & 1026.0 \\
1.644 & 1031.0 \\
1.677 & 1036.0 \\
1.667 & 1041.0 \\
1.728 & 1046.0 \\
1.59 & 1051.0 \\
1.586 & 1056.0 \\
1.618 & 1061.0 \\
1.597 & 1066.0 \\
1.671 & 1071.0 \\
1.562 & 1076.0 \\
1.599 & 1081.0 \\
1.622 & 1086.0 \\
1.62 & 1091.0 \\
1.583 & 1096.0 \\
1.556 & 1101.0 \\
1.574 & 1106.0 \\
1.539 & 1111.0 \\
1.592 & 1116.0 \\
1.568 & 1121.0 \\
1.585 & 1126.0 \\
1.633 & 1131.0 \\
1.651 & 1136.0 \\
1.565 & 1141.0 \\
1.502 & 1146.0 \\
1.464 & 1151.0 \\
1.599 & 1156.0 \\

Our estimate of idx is 1071.0 yr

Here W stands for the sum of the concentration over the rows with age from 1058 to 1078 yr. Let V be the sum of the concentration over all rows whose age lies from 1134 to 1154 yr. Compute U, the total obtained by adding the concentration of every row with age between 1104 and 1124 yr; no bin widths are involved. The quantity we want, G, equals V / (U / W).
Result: 6.35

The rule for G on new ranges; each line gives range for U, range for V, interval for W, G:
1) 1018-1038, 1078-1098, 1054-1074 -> 6.20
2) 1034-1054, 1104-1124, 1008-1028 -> 6.31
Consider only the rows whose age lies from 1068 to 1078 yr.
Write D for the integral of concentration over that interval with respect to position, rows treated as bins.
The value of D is 16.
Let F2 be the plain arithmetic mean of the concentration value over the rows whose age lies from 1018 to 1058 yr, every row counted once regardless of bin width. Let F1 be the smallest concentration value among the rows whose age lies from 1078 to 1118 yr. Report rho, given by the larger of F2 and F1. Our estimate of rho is 1.66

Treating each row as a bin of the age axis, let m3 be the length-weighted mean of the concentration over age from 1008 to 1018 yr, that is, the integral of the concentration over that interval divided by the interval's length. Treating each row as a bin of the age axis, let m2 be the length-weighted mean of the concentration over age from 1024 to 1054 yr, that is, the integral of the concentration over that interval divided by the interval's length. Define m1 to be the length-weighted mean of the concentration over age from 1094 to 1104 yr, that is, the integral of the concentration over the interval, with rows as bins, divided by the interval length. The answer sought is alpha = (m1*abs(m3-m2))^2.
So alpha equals 0.000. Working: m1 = 1.57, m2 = 1.67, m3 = 1.67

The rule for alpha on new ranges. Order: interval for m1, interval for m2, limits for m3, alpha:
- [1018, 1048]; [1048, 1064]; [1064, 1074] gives 0.003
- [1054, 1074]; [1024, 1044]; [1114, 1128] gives 0.026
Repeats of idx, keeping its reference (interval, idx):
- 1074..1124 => 1111.0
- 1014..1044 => 1026.0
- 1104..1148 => 1111.0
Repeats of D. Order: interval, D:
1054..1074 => 32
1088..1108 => 32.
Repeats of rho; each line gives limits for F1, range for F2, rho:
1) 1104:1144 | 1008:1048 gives 1.68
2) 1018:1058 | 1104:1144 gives 1.59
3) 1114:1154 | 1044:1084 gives 1.62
